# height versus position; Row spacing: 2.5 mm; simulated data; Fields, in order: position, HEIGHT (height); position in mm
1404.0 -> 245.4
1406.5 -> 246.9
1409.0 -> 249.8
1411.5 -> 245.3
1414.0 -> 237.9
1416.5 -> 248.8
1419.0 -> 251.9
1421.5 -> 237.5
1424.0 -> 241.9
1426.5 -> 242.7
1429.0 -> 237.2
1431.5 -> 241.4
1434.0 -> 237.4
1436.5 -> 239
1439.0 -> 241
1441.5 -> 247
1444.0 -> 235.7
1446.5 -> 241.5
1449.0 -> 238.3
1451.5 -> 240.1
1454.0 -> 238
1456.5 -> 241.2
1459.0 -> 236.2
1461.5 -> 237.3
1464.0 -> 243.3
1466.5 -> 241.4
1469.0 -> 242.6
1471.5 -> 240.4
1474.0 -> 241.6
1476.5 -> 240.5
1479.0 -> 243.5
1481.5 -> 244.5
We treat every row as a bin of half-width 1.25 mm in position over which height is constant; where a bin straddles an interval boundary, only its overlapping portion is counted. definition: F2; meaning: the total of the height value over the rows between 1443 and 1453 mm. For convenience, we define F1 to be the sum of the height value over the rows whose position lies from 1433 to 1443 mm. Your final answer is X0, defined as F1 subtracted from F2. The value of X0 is -9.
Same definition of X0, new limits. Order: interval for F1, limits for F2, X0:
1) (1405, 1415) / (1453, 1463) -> -27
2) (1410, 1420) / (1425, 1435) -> -25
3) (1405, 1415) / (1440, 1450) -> -17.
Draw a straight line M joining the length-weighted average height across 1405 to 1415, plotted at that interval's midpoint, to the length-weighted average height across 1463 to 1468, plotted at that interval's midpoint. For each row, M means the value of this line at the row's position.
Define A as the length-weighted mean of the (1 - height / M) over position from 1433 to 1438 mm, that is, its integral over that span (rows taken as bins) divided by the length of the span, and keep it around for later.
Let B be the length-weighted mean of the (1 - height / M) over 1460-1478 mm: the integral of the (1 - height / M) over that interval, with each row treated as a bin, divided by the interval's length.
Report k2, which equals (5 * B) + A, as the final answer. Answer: 0.046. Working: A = 0.022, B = 0.005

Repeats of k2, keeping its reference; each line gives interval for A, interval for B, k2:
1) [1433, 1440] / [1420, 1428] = 0.091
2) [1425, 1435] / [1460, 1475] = 0.043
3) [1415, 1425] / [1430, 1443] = 0.057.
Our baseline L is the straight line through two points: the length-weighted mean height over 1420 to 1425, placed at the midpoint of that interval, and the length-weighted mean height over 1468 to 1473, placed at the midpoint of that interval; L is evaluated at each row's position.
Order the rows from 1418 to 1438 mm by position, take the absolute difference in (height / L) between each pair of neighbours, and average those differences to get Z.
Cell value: 0.021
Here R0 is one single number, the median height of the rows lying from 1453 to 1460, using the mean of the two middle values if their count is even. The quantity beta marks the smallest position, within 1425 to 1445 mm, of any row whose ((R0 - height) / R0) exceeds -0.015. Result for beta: 1429.0 mm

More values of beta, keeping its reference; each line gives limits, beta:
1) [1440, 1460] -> 1444.0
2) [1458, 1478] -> 1459.0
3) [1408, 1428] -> 1414.0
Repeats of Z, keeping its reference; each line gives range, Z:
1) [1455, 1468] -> 0.015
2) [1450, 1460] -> 0.014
